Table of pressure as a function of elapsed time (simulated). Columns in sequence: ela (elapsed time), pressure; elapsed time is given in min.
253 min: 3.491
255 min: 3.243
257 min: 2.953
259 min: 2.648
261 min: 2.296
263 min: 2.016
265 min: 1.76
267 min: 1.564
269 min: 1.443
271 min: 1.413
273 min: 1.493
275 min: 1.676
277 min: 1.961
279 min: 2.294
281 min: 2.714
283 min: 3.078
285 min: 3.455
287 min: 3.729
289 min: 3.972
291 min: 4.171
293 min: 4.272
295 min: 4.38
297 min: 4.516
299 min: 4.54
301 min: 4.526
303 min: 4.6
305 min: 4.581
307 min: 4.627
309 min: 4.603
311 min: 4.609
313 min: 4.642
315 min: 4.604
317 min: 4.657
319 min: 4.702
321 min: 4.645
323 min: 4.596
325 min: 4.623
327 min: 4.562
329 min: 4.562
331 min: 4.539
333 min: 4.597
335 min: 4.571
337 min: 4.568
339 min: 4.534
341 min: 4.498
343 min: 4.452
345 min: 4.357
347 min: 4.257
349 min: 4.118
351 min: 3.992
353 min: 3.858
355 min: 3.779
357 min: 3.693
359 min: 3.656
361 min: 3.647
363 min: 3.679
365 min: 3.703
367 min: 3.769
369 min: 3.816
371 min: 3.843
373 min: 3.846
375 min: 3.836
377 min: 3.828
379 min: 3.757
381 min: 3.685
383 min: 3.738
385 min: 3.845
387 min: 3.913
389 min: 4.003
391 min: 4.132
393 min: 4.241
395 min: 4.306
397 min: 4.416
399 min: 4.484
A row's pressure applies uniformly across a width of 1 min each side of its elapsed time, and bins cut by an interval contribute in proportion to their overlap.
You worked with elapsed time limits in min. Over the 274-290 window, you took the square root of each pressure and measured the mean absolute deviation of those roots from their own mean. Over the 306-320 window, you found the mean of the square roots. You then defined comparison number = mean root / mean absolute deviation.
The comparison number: 10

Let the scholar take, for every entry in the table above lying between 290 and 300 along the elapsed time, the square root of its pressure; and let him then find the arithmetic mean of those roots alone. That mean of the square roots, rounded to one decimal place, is 2.1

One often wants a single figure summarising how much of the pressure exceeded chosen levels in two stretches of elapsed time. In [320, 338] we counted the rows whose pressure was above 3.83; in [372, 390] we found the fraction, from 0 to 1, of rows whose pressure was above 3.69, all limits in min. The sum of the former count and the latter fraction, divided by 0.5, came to 19.8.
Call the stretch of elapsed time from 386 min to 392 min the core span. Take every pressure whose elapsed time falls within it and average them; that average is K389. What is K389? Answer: 4.02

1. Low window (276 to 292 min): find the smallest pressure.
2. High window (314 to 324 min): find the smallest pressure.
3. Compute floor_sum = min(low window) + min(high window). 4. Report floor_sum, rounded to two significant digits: 6.6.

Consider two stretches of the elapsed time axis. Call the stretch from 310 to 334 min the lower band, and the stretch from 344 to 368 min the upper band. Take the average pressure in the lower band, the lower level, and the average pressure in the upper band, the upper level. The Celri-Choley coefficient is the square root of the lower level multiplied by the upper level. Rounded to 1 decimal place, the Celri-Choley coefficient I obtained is 4.2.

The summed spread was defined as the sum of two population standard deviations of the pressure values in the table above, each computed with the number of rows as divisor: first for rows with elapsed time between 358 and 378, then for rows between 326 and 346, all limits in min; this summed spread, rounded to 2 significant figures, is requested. 0.15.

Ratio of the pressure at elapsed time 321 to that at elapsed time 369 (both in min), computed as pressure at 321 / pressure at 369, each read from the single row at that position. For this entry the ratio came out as 1.2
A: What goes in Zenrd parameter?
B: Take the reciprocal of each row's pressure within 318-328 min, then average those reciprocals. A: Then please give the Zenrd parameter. 0.22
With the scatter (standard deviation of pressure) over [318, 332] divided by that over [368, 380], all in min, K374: 1.7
